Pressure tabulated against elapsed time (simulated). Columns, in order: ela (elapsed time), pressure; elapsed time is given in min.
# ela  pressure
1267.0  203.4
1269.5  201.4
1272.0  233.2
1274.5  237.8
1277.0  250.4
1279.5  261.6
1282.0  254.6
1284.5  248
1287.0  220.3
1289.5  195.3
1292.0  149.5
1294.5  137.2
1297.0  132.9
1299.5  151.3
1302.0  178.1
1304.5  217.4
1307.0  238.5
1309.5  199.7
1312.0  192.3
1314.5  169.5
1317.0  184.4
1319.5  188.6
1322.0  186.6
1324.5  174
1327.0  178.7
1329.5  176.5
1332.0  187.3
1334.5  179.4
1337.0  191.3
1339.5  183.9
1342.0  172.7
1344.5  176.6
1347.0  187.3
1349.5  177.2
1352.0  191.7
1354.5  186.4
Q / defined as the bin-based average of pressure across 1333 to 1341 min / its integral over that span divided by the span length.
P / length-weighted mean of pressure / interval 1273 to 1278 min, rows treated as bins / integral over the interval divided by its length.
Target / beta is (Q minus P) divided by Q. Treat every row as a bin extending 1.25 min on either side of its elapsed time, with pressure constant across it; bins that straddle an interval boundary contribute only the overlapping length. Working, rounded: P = 243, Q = 185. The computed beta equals -0.3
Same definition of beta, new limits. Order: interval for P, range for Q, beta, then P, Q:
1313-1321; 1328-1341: 0.0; 181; 183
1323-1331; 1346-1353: 0.0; 177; 185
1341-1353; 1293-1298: -0.3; 181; 136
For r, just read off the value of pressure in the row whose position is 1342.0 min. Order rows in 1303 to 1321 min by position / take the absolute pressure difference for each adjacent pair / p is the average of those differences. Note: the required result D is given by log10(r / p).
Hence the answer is 0.98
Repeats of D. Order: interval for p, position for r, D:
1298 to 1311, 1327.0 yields 0.75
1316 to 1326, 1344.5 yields 1.45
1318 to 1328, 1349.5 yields 1.44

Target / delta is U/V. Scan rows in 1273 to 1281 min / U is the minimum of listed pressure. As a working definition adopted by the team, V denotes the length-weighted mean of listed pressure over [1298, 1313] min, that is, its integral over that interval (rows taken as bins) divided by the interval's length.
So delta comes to 1.22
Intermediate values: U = 237.8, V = 195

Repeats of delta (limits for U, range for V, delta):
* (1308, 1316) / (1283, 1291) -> 0.77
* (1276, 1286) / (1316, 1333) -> 1.36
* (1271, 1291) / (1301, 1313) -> 0.95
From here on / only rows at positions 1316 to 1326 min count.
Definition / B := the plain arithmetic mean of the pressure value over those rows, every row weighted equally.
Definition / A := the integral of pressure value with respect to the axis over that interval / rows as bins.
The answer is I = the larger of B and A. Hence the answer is 1833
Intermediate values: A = 1833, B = 183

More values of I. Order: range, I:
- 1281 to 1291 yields 2269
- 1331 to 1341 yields 1851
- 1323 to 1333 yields 1791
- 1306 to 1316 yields 1986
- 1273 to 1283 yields 2506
